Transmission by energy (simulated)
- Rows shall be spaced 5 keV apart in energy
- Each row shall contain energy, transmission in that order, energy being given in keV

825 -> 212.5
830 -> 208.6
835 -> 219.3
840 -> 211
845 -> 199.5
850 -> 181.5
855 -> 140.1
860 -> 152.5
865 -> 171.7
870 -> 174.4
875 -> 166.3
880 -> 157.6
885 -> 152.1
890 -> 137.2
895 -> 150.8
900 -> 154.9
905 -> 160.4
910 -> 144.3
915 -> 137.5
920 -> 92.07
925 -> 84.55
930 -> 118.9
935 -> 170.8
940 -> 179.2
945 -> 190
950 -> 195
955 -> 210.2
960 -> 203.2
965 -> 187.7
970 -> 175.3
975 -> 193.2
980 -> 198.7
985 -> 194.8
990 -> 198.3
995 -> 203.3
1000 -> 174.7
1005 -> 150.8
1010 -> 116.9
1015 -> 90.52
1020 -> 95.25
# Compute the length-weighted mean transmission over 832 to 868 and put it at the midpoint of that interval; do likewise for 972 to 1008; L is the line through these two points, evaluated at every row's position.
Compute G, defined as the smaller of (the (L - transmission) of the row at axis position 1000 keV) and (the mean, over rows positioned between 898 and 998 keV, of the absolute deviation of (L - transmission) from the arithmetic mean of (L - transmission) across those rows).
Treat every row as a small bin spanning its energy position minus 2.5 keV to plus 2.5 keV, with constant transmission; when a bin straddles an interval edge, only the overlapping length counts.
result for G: 12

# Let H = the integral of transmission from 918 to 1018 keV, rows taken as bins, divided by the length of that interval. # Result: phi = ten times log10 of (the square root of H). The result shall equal 11.1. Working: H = 166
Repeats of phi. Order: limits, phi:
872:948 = 10.8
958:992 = 11.4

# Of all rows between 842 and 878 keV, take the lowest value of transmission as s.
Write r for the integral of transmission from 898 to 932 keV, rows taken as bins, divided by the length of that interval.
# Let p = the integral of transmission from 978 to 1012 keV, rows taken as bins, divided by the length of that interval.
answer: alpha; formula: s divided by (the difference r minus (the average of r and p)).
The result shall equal -6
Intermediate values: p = 177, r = 127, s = 140.1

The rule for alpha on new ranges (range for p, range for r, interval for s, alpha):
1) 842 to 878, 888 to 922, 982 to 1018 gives -6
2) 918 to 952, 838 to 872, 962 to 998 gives 13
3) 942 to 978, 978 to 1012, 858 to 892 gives -17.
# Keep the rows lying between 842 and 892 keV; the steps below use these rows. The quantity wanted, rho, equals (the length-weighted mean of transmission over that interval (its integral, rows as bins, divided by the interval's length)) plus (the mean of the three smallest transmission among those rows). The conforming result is 307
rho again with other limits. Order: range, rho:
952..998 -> 381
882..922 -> 264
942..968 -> 387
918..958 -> 255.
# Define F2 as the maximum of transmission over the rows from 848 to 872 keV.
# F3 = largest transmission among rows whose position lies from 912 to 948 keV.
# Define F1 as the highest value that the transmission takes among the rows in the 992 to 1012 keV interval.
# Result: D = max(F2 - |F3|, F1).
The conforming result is 203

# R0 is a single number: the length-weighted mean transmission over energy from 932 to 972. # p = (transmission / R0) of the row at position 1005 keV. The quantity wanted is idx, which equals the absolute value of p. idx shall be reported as 0.80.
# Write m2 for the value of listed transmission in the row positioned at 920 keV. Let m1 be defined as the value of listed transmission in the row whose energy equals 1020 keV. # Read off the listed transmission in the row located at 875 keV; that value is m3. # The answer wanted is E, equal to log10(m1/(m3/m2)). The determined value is 1.72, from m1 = 95.25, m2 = 92.07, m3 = 166.3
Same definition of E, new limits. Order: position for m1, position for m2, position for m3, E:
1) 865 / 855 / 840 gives 2.06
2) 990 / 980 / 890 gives 2.46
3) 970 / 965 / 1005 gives 2.34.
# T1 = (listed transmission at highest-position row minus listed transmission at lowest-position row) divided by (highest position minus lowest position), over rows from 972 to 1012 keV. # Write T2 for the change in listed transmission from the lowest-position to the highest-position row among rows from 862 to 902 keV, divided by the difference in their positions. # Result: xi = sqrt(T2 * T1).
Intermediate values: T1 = -2.2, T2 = -0.5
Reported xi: 1.0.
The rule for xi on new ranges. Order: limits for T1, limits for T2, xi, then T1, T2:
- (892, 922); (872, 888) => 1.8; -2.3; -1.4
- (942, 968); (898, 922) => 0.6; -0.1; -3.1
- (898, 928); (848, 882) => 1.5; -2.8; -0.8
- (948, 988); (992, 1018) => 0.2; 0.0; -5.6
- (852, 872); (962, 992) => 1.0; 2.3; 0.4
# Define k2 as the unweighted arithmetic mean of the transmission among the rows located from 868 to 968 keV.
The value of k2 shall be 158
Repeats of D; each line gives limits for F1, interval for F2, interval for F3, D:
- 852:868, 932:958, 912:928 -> 172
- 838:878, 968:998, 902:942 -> 211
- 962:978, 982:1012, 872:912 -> 193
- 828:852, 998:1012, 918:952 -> 219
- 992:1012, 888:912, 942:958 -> 203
